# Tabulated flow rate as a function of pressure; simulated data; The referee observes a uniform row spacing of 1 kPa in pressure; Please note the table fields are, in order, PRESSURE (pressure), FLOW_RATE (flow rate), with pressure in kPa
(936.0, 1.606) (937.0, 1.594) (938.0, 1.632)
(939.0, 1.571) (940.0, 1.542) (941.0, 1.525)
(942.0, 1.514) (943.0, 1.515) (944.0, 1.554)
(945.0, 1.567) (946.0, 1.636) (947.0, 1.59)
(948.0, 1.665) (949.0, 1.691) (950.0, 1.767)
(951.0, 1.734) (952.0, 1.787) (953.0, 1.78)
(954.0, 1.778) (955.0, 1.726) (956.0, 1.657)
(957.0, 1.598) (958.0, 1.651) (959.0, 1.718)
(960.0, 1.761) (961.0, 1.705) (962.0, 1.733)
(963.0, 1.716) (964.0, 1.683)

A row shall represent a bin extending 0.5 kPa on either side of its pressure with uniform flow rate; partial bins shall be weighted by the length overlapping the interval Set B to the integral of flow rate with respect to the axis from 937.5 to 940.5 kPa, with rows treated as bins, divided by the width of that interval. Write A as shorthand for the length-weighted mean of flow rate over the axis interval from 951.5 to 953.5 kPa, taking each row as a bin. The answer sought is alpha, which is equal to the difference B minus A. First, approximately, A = 1.78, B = 1.58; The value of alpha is -0.20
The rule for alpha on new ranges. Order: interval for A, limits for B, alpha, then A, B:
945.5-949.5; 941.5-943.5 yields -0.13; 1.65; 1.51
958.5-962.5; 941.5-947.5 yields -0.17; 1.73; 1.56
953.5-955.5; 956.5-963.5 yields -0.05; 1.75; 1.70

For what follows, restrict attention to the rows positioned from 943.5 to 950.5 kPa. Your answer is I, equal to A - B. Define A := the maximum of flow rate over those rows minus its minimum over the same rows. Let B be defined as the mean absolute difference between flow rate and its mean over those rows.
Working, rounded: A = 0.21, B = 0.059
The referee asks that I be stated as 0.15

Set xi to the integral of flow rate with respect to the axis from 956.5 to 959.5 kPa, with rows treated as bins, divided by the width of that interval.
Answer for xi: 1.66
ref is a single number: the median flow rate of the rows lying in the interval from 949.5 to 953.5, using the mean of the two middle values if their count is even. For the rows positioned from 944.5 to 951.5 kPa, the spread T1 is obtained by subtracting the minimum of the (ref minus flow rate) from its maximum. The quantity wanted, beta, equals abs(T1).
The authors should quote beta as 0.20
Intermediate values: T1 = 0.20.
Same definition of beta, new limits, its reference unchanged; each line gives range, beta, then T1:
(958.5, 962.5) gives 0.06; 0.06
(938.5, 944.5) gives 0.06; 0.06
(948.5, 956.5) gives 0.13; 0.13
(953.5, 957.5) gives 0.18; 0.18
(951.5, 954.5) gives 0.01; 0.01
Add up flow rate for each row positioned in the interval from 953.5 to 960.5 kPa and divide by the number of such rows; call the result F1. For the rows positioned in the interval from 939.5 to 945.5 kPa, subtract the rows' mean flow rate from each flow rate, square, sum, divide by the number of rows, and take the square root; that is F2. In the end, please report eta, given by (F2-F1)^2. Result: 2.82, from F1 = 1.70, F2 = 0.02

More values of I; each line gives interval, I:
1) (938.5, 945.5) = 0.04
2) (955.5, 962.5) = 0.12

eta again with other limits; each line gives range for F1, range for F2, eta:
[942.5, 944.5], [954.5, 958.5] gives 2.22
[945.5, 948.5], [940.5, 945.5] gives 2.59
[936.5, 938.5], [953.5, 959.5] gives 2.41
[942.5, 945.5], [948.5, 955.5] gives 2.29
